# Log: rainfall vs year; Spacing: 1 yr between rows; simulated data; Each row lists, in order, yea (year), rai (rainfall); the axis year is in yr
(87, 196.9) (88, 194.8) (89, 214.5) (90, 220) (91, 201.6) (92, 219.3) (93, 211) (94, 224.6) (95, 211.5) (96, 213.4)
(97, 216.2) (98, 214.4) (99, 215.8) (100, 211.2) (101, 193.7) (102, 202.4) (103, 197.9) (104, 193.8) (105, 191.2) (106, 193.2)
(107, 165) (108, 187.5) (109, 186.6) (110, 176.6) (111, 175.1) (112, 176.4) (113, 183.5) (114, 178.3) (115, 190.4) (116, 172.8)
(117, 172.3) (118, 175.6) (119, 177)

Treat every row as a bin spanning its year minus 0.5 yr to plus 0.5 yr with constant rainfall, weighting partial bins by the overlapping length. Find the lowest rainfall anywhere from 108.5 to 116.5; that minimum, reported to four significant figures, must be 172.8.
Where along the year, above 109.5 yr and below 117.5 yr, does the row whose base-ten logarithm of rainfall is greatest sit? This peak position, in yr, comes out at 115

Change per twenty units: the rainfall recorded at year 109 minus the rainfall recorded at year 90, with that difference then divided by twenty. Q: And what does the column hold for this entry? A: -1.7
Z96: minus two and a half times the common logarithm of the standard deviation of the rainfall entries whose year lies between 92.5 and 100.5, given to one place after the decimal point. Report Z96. -1.6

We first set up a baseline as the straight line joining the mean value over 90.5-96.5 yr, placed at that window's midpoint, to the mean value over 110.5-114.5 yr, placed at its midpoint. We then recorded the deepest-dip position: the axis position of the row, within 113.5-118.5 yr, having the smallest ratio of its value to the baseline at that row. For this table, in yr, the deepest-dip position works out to 116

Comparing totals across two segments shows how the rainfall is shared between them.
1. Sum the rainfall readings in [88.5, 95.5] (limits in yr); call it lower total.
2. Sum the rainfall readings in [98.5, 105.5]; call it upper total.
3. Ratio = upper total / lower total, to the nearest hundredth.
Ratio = 0.94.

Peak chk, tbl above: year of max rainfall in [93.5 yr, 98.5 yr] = 94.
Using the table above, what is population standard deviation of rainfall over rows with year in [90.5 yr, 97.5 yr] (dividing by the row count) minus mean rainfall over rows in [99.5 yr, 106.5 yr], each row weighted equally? -191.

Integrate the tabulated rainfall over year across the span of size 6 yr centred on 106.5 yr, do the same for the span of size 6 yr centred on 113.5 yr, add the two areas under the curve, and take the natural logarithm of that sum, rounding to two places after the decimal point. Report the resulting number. 7.69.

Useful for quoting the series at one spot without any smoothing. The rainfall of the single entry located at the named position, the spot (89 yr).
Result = 214.5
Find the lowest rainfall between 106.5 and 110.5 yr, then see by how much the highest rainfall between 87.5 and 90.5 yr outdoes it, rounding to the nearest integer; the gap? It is 55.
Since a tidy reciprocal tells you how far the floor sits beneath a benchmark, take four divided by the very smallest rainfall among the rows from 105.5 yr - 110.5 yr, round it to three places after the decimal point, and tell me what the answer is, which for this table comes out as 0.024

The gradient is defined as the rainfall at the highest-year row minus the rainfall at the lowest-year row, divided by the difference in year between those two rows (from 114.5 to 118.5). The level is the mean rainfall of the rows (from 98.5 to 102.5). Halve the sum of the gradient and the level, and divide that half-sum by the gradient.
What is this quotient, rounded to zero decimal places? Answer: -20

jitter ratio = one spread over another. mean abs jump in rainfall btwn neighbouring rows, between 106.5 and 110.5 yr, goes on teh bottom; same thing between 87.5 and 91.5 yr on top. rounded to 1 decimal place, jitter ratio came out 1.3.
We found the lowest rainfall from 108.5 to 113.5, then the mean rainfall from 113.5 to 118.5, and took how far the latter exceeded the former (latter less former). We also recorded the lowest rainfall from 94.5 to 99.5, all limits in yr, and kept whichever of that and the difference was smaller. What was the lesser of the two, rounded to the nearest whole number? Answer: 3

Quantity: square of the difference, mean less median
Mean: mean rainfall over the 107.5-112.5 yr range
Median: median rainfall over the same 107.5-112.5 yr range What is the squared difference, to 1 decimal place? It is 14.7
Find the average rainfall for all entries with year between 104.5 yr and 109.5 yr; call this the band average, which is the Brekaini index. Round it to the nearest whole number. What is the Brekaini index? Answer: 185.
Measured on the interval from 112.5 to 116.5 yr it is 181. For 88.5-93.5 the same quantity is 213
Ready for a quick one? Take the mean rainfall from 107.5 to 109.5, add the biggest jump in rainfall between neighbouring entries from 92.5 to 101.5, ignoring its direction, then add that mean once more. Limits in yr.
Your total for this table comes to 392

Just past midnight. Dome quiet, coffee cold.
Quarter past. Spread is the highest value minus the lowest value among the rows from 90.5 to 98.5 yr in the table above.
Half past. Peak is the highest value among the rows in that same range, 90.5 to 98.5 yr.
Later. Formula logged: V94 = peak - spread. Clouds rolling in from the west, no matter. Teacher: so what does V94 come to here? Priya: 202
